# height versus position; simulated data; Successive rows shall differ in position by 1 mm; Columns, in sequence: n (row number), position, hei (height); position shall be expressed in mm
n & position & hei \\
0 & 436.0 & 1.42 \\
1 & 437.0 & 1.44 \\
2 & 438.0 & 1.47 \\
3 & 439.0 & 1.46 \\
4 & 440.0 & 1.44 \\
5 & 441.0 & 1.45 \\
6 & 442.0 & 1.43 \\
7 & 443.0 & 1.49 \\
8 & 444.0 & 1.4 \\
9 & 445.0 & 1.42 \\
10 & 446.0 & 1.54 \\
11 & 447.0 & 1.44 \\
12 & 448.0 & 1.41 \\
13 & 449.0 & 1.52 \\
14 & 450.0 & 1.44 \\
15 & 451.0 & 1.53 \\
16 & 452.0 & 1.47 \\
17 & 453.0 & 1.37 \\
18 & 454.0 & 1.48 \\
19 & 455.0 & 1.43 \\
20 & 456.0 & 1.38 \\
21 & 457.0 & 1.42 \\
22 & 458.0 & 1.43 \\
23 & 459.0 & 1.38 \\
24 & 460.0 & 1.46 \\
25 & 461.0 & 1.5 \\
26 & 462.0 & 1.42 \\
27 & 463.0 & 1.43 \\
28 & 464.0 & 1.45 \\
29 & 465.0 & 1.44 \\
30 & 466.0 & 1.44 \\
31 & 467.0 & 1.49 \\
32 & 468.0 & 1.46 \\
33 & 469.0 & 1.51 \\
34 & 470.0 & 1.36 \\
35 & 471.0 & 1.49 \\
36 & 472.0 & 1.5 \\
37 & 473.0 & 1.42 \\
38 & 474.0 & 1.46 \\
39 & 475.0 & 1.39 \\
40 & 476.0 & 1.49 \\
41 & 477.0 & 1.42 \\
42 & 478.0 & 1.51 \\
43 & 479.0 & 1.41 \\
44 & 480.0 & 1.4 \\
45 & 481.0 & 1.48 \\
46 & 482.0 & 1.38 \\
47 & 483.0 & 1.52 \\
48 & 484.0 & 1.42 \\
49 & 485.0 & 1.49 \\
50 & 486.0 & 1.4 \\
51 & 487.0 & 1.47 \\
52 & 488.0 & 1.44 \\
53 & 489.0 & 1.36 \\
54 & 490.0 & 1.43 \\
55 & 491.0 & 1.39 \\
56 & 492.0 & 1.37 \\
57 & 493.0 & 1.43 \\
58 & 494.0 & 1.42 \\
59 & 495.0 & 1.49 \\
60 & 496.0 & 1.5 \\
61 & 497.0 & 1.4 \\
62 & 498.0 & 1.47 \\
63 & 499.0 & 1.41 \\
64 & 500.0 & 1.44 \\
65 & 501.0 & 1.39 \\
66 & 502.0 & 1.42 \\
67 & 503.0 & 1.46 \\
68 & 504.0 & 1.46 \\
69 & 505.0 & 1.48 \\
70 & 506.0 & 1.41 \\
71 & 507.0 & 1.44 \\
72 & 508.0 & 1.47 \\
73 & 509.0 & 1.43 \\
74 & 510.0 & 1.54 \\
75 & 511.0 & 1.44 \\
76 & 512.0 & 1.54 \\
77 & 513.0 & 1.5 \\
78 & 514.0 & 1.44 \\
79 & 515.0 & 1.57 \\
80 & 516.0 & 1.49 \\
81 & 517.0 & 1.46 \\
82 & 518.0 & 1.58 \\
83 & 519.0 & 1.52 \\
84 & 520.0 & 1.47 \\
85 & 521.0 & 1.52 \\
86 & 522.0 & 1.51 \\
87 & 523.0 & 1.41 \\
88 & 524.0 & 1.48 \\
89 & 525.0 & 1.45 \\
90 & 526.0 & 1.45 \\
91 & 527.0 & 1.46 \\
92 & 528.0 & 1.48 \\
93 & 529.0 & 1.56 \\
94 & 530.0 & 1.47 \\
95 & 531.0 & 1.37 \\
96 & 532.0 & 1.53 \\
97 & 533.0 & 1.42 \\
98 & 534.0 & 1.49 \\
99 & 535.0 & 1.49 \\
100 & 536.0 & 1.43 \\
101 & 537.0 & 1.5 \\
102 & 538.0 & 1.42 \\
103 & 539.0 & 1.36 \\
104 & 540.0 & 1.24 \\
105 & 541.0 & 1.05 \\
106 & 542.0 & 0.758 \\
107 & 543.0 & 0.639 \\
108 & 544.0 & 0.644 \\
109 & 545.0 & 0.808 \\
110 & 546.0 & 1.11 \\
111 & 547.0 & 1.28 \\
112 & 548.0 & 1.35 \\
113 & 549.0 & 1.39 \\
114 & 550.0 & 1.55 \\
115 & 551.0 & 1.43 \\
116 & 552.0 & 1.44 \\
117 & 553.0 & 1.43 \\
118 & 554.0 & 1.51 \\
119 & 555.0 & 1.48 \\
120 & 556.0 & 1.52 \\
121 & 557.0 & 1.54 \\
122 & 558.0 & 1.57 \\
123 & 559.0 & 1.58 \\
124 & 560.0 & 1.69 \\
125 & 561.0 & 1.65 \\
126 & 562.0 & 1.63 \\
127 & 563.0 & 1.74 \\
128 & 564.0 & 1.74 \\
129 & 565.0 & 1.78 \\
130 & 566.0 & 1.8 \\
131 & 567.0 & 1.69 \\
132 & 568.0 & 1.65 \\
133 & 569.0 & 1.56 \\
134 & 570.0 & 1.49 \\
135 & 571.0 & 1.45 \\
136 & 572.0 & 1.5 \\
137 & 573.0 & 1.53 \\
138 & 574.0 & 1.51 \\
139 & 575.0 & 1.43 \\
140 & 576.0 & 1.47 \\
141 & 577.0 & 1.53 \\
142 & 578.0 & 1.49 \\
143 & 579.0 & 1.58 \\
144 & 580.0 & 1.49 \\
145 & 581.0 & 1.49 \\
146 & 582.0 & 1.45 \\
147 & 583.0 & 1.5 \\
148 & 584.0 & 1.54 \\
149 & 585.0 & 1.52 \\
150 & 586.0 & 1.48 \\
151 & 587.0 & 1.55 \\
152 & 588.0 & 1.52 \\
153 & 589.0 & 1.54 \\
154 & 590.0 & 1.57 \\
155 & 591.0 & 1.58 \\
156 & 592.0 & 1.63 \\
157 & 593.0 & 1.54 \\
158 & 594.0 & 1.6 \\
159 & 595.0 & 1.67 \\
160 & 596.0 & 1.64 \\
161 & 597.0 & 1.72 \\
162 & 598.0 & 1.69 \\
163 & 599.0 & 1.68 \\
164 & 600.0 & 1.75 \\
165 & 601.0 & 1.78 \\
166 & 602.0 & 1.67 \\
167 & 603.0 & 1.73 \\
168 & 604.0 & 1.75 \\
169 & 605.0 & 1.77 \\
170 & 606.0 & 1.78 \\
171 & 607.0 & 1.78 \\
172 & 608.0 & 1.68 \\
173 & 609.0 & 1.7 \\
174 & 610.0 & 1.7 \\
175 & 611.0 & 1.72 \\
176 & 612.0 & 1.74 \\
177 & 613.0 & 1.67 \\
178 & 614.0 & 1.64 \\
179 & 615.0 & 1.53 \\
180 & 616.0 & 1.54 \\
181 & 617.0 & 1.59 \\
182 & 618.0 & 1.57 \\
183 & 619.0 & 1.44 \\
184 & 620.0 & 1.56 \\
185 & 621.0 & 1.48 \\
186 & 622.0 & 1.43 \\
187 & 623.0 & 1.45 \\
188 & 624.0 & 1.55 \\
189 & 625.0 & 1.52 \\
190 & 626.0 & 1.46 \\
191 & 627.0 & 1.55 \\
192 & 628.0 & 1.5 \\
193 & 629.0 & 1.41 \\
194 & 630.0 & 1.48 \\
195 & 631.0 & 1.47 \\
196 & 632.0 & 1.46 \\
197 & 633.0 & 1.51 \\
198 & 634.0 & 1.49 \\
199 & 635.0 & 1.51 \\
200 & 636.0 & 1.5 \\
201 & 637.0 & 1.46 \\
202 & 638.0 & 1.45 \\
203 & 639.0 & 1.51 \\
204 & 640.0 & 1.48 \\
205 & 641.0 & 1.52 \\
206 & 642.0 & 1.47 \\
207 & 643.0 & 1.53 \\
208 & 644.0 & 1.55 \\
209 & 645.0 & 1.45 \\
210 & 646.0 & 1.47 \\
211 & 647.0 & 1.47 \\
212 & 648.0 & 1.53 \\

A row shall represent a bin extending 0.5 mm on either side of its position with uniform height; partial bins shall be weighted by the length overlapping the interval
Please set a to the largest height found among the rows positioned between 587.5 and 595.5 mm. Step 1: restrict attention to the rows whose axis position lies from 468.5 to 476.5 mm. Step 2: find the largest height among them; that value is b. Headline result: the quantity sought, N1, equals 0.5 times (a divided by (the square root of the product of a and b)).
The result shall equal 0.526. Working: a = 1.67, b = 1.51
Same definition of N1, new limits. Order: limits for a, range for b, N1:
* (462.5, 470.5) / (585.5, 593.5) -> 0.481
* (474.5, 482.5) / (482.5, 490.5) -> 0.498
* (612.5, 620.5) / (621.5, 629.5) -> 0.519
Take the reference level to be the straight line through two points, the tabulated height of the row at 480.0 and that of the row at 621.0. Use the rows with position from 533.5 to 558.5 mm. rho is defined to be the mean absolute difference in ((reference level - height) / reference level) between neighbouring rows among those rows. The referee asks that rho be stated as 0.065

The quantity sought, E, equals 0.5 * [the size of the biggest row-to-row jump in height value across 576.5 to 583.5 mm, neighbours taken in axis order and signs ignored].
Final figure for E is 0.045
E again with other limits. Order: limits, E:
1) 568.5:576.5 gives 0.040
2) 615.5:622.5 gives 0.065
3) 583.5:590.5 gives 0.035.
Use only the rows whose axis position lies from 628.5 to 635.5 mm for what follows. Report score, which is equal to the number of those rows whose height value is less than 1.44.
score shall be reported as 1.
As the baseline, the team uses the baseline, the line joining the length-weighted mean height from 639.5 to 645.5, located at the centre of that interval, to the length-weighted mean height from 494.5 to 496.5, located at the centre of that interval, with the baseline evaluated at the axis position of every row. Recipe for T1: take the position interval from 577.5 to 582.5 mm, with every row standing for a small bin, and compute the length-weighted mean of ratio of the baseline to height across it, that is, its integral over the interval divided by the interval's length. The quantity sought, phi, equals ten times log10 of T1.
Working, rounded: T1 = 1.00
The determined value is 0.00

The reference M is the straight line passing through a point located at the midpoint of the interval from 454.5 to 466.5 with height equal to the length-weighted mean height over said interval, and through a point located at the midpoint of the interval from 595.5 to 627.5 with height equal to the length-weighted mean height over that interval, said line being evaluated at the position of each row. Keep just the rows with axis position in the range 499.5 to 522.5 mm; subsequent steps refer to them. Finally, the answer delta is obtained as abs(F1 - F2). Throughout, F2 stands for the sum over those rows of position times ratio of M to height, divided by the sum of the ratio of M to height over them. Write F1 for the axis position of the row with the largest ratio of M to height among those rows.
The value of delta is 9.9 mm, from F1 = 501.0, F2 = 510.9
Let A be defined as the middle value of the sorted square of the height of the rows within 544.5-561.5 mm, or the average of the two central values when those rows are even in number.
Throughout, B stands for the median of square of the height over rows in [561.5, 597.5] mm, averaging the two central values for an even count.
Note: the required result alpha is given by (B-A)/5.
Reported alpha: 0.04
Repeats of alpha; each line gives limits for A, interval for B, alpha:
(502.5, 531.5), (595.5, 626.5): 0.13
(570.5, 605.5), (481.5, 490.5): -0.07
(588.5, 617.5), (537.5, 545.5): -0.39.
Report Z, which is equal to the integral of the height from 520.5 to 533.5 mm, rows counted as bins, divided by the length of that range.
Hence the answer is 1.47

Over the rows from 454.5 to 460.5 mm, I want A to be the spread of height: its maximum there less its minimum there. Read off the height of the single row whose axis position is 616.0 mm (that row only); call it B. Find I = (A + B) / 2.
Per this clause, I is 0.81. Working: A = 0.08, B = 1.54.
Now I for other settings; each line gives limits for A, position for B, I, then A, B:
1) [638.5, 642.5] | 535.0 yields 0.77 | 0.05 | 1.49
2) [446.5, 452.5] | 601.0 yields 0.95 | 0.12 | 1.78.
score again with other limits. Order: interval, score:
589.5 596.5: 0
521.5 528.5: 1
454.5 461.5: 5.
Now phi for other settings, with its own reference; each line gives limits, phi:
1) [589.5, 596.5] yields -0.29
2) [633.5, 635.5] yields 0.00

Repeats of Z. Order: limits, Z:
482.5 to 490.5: 1.44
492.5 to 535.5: 1.47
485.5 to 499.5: 1.43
